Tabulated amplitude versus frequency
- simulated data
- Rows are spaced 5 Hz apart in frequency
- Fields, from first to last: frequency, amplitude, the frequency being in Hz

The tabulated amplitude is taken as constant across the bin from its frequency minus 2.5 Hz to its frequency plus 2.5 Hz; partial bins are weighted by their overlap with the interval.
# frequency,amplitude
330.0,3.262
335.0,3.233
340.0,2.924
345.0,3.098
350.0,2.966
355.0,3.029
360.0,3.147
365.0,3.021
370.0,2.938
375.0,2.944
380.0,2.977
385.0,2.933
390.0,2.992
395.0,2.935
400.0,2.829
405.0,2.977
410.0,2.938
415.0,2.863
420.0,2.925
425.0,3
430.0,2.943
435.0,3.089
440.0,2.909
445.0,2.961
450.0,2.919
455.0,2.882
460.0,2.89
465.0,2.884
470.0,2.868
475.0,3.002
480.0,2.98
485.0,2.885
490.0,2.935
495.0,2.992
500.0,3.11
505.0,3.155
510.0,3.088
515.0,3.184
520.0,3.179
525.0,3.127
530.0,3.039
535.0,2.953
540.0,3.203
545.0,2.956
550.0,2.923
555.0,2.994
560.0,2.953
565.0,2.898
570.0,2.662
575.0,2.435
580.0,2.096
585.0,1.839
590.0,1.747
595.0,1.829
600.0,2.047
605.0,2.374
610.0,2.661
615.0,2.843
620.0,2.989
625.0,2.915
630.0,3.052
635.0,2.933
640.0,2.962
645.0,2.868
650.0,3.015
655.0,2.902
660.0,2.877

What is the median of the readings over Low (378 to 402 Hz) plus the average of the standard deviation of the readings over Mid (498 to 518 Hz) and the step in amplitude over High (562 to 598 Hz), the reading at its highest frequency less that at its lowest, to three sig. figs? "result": 2.42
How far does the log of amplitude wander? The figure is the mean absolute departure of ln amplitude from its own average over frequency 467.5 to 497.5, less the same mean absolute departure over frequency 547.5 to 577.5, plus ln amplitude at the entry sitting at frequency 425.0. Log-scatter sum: 1.05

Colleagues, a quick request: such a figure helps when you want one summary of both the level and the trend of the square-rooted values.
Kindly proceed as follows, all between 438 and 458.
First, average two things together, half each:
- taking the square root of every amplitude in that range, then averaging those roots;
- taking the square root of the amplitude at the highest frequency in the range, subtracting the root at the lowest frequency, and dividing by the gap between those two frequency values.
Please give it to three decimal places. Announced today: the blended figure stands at 0.854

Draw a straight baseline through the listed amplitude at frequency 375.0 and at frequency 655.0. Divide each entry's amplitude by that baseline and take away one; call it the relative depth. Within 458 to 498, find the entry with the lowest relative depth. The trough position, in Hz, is 470.0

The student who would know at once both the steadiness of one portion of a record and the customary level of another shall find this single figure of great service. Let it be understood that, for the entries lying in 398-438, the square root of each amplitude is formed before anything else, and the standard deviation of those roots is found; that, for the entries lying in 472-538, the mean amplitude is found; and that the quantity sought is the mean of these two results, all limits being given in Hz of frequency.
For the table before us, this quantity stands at 1.54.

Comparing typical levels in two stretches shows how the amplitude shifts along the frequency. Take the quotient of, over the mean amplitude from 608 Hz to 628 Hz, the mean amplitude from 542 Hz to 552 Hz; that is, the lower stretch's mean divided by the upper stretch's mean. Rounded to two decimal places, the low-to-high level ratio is 1.03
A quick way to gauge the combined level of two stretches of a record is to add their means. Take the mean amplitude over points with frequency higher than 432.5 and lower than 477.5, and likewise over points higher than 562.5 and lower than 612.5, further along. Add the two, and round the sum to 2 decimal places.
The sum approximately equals 5.19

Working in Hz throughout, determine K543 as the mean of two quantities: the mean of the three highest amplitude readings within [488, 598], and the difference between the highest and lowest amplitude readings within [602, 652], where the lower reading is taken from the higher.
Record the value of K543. 1.93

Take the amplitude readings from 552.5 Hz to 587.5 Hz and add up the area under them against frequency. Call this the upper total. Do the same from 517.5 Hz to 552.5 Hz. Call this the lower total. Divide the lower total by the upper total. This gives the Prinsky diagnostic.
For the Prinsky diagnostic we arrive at 1.20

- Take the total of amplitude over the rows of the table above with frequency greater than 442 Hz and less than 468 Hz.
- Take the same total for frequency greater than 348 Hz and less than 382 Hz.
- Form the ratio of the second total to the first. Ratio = 1.45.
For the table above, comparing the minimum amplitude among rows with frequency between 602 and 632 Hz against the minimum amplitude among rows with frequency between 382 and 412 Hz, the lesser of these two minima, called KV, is 2.4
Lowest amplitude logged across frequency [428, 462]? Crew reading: 2.882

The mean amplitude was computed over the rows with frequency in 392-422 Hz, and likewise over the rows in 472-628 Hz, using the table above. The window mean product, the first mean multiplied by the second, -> 8.1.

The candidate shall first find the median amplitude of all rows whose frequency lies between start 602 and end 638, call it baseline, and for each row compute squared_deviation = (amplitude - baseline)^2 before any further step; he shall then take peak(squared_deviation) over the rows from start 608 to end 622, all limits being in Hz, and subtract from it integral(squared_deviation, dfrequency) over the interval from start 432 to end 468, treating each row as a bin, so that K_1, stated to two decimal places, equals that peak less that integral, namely -0.11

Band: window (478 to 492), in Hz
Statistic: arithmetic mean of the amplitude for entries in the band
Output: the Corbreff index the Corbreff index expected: 2.93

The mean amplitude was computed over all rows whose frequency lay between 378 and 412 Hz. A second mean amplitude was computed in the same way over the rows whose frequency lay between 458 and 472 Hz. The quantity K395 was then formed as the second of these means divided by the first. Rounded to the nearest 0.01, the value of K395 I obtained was 0.98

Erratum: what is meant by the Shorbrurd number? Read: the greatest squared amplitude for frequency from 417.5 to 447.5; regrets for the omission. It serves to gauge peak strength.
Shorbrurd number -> 9.5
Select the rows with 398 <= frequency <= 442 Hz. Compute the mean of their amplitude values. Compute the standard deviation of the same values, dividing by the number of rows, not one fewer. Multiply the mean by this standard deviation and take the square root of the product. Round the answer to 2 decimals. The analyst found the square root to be 0.46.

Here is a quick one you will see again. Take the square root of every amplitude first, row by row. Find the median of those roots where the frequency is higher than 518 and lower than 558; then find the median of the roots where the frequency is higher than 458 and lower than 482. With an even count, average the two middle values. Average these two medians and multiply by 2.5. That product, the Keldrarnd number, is 4.30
